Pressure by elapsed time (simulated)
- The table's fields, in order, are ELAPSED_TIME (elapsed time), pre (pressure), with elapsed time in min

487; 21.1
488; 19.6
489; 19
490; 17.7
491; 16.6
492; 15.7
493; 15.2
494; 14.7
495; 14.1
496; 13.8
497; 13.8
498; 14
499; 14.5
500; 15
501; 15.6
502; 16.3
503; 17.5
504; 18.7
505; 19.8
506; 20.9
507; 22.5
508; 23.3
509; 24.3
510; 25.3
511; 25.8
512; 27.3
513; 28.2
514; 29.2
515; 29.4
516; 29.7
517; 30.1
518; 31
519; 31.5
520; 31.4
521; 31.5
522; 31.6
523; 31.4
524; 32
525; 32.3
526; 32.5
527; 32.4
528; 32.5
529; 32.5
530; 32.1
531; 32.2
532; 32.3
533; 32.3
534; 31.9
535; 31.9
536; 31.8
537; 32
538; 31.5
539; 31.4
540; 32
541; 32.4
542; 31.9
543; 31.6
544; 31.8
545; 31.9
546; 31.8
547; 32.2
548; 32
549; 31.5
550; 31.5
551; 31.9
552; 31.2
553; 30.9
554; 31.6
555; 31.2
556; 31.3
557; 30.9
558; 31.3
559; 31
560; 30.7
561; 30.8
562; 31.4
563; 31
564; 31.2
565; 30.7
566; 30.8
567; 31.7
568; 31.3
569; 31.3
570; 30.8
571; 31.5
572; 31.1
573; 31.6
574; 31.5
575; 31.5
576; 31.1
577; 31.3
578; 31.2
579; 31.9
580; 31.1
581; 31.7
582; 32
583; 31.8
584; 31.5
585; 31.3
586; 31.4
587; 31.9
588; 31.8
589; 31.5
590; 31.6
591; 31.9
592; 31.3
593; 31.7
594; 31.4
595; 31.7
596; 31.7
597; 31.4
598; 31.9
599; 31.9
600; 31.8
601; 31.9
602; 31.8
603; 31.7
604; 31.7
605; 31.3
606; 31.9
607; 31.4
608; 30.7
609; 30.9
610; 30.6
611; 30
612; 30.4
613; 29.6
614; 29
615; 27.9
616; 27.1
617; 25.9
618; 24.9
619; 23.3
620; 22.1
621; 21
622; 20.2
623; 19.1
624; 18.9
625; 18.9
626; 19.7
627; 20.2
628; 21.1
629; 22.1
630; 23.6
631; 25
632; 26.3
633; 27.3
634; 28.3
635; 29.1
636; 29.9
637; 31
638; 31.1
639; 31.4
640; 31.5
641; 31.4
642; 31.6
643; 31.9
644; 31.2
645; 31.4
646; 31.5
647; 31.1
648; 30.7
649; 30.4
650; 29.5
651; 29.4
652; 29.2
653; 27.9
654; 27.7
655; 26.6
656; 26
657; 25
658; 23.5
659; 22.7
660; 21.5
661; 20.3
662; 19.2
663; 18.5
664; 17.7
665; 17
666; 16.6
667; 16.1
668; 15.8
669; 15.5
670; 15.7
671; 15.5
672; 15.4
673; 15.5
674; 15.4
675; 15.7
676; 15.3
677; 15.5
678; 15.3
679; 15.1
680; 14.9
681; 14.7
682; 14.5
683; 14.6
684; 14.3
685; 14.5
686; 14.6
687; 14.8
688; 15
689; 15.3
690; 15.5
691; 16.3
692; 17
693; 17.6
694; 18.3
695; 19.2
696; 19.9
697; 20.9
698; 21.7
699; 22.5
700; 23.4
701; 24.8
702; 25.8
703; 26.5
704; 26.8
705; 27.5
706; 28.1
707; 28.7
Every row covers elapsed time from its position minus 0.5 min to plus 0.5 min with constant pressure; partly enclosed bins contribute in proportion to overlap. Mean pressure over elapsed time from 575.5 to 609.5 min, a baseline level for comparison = 32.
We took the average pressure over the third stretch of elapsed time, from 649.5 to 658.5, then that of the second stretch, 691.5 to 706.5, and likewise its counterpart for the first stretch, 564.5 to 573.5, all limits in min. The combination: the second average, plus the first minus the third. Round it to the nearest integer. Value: 27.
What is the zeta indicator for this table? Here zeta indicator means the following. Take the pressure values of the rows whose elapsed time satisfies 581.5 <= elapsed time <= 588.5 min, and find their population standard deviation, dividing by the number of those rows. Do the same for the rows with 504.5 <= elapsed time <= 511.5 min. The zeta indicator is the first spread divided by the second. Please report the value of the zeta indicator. 0.1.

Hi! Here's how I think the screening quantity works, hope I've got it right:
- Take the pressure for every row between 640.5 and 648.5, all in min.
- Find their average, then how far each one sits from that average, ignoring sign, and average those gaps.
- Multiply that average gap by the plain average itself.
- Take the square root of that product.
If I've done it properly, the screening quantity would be 2.9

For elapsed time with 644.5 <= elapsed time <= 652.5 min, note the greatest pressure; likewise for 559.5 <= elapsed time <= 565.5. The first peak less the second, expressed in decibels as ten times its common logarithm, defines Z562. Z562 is -10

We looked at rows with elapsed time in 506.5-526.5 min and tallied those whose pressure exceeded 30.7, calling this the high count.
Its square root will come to 3.0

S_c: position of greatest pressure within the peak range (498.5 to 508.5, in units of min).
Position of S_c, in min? 508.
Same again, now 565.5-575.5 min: 567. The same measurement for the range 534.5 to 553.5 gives 541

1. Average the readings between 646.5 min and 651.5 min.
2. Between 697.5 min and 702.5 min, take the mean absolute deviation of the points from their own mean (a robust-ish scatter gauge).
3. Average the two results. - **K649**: 15.8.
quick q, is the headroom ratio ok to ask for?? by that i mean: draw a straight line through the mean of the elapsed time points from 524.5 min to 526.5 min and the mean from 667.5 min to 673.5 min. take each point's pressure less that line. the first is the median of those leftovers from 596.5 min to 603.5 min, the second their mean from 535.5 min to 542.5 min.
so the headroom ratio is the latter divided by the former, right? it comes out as 0.13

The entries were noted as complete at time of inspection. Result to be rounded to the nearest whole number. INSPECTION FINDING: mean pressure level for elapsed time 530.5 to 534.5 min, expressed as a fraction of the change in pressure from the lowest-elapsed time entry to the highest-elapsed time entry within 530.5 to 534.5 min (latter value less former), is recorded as -107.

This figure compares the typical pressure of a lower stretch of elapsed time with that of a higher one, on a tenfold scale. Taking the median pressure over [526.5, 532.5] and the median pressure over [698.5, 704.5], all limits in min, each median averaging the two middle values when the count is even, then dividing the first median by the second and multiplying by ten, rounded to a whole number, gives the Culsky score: 13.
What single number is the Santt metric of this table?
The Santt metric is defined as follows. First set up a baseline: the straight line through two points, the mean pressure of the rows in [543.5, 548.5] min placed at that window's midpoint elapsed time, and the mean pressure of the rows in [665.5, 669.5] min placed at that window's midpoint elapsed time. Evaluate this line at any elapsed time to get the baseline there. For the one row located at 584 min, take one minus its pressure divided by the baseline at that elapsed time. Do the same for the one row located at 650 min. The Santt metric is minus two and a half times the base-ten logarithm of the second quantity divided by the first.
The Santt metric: -1.4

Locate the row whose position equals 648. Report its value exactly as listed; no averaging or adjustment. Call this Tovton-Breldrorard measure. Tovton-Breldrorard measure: 30.7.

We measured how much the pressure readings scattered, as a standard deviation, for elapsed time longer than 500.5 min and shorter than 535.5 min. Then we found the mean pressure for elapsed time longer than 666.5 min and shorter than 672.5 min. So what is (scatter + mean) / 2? 10.5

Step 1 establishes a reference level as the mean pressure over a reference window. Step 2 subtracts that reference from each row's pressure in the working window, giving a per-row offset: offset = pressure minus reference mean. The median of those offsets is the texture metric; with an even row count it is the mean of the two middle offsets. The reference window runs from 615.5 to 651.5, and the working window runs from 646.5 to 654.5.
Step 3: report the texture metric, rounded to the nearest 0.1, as 2.8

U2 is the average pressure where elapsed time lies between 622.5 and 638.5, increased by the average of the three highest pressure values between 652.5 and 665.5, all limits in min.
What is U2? 52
